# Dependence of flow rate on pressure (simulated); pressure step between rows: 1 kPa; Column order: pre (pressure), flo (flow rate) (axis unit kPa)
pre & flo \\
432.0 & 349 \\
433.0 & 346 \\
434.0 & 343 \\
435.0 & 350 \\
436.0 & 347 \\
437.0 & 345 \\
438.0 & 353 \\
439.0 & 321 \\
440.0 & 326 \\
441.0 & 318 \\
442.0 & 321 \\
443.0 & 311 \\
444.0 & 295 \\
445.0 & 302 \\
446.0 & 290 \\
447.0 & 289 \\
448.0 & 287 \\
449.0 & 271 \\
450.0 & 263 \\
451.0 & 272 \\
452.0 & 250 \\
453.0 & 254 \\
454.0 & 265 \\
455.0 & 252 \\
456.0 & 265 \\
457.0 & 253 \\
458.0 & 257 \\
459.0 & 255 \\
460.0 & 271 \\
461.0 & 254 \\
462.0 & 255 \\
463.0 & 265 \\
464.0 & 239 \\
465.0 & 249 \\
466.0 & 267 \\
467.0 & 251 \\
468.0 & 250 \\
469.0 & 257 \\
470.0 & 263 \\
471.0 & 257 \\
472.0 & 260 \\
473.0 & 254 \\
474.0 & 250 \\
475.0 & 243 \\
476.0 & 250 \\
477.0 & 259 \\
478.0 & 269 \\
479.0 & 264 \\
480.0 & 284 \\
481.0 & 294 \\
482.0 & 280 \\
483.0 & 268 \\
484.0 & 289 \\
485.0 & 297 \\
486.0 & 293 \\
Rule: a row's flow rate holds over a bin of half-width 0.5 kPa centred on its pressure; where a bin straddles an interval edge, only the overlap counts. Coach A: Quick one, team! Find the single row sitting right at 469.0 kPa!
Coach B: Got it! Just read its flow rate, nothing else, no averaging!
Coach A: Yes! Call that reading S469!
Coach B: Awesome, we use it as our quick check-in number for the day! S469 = 257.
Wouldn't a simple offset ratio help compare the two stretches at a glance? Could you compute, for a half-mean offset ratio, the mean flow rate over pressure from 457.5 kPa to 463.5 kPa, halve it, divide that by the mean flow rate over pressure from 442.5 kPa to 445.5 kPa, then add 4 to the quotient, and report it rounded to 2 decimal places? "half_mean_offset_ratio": 4.43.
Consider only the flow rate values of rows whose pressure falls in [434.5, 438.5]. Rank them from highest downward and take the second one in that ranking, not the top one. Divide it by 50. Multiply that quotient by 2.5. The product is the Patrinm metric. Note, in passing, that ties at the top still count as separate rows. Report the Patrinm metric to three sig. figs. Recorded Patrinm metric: 17.5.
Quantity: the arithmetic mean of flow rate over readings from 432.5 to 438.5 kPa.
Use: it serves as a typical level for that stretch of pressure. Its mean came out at 347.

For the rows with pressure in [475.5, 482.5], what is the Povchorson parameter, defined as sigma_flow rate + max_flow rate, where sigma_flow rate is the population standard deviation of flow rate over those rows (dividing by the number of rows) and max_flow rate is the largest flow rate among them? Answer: 308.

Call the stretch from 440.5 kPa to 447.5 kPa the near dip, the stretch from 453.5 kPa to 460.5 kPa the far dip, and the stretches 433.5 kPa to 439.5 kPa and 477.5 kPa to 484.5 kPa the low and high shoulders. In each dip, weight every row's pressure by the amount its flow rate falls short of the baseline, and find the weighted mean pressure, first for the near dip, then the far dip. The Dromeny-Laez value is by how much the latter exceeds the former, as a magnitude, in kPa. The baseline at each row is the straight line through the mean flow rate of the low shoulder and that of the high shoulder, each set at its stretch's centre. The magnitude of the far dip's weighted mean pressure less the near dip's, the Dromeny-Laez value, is 12.3 kPa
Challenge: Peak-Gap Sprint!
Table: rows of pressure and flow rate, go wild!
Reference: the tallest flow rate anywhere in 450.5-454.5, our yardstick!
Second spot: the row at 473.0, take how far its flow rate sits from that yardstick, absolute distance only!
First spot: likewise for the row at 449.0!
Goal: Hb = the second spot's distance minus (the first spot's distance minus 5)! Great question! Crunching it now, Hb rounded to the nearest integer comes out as 22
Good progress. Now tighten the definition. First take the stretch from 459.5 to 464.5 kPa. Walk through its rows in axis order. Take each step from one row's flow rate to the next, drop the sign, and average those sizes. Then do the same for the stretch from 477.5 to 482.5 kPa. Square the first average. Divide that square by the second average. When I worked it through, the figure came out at 14.9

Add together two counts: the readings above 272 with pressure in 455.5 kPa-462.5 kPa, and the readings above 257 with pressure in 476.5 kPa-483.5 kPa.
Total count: 7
